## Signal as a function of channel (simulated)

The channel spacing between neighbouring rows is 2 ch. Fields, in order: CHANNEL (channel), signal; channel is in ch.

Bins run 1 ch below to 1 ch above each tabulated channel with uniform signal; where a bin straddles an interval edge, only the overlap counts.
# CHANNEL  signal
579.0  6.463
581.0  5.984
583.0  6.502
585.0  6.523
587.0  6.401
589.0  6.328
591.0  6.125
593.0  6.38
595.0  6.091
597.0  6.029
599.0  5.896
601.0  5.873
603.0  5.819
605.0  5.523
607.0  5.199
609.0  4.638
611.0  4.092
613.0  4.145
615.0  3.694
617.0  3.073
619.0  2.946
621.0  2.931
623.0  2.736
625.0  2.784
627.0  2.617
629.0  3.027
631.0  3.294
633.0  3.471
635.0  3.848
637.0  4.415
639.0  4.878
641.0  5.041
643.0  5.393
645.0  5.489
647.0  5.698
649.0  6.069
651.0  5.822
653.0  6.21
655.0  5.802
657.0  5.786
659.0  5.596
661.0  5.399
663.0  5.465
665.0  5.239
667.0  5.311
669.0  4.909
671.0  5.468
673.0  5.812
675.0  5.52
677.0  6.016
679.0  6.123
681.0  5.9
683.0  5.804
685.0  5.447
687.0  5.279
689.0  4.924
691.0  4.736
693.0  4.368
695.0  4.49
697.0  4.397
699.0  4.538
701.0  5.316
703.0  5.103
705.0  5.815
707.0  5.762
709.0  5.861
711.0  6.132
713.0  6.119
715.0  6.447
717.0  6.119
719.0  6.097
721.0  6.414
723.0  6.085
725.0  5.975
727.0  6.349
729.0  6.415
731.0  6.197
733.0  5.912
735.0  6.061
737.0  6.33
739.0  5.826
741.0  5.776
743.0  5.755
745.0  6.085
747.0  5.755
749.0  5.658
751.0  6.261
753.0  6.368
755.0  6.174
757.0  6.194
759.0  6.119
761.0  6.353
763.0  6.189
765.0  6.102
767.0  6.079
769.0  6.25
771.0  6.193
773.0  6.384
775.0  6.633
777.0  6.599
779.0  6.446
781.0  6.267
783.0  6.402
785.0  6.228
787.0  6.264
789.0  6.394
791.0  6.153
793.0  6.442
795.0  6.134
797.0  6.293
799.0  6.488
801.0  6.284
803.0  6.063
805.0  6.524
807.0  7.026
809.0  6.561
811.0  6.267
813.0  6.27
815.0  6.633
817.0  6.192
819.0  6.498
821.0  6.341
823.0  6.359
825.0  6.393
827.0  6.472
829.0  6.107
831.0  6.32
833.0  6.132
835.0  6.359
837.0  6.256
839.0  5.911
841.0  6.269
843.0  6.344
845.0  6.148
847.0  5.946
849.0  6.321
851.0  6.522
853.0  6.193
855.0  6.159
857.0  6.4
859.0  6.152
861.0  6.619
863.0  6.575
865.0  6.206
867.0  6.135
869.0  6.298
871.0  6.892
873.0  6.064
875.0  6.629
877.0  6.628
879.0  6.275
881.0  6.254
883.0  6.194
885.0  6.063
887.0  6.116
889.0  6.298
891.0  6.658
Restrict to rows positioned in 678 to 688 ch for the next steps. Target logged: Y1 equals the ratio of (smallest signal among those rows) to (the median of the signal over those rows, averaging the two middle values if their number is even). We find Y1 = 0.91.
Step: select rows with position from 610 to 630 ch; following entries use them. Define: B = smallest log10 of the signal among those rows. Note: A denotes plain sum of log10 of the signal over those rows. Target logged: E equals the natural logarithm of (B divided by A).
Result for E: -2.48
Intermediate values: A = 5.0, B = 0.42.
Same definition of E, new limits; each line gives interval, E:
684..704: -2.37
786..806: -2.32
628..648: -2.59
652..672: -2.37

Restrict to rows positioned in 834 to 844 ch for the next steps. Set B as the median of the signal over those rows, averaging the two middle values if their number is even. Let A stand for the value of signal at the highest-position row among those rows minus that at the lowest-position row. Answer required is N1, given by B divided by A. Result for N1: -418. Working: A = 0.0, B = 6.3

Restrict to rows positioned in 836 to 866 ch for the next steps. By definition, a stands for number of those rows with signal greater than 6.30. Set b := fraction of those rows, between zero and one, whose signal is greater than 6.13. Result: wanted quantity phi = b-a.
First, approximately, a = 6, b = 0.87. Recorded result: -5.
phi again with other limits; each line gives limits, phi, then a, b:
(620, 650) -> 0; 0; 0.00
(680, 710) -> 0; 0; 0.00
